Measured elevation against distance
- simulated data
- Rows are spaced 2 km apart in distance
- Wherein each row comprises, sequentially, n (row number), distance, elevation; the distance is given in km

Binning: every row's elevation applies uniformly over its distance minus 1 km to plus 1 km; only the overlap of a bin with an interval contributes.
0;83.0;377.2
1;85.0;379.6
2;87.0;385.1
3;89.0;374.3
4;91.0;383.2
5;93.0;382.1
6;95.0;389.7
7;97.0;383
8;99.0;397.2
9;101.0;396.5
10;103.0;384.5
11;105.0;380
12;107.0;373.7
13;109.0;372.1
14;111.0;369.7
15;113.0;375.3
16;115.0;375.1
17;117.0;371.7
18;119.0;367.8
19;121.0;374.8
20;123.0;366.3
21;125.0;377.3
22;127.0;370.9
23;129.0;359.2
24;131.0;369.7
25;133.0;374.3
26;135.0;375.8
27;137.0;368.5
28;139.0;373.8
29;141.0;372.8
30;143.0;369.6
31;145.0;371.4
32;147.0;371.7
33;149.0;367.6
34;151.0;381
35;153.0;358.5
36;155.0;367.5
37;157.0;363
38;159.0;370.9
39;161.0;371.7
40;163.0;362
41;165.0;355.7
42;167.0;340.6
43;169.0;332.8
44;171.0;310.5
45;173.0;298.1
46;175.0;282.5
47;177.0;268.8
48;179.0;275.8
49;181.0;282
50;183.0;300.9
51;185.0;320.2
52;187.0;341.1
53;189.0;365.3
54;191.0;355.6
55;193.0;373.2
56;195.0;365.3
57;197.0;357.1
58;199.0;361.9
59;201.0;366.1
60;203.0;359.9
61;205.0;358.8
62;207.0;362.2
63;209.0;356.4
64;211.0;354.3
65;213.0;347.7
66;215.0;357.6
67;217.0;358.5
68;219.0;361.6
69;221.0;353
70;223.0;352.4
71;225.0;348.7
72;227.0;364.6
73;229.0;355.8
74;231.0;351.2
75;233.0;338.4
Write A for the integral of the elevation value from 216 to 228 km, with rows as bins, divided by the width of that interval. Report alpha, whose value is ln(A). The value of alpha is 5.88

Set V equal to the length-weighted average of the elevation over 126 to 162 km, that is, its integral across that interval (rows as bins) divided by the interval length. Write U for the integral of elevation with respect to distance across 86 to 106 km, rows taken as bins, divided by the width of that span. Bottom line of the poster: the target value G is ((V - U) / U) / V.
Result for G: -0.0001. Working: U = 386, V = 370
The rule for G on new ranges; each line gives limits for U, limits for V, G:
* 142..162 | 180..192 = -0.0003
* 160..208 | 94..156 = 0.0003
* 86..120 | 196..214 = -0.0002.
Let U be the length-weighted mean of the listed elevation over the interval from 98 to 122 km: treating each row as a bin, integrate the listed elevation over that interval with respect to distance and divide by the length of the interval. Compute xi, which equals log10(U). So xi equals 2.58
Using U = 378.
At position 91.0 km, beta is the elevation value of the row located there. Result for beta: 383.2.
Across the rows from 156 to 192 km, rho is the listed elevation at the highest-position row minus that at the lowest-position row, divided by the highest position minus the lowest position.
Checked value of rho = -0.2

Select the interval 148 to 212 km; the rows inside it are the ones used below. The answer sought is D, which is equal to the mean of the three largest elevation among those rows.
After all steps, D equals 375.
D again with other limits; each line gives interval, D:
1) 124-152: 378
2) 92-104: 394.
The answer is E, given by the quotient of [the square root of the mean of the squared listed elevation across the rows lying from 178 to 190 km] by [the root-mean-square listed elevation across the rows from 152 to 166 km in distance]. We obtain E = 0.87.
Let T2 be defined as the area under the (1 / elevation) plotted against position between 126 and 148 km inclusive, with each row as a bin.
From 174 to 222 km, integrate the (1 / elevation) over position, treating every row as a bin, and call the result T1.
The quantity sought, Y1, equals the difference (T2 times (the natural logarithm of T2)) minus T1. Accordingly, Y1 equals -0.310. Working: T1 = 0.14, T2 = 0.059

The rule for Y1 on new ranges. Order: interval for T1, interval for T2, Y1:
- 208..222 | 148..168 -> -0.199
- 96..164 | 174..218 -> -0.449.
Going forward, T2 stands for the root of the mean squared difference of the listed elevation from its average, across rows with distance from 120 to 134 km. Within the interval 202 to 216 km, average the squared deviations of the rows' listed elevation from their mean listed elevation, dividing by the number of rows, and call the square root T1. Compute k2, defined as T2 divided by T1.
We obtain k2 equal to 1.3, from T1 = 4.4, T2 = 5.7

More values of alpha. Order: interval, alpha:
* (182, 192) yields 5.82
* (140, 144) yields 5.92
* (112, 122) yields 5.92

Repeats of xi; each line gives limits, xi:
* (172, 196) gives 2.50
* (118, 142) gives 2.57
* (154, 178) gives 2.53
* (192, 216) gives 2.56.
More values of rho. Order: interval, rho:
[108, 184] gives -1.0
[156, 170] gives -2.5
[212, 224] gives 0.5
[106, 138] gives -0.2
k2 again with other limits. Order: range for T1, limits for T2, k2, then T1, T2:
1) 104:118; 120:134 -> 1.8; 3.1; 5.7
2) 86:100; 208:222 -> 0.6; 6.6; 4.1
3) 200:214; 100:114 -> 1.6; 5.5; 8.6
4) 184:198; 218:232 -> 0.3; 16.7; 5.4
